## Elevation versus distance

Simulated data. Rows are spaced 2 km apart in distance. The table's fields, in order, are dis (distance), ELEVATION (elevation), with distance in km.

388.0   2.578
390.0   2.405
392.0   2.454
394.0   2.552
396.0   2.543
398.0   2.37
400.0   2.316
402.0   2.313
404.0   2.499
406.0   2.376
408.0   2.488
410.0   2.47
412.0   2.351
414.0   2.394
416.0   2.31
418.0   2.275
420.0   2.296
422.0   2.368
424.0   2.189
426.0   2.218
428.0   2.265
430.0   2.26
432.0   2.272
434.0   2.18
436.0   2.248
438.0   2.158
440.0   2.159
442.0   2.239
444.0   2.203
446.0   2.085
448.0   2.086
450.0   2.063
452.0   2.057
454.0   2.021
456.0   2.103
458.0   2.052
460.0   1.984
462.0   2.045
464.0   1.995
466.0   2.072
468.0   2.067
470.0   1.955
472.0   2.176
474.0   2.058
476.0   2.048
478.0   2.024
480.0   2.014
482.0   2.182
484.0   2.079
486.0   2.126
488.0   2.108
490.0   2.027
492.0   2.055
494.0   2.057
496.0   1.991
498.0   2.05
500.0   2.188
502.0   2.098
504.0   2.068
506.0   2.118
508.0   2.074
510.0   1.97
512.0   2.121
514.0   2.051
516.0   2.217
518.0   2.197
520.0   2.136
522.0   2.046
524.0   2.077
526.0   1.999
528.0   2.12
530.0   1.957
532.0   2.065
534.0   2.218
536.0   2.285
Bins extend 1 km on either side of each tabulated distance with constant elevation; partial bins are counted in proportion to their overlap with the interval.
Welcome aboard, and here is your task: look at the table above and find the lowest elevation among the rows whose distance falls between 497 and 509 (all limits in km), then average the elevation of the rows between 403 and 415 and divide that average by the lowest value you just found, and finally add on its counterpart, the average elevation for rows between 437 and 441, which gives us 3.34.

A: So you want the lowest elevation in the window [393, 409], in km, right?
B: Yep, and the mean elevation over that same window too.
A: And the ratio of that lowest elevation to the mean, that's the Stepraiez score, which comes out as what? 0.951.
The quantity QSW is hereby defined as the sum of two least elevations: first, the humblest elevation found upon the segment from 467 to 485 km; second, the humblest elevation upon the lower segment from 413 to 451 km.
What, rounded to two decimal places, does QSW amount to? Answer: 4.02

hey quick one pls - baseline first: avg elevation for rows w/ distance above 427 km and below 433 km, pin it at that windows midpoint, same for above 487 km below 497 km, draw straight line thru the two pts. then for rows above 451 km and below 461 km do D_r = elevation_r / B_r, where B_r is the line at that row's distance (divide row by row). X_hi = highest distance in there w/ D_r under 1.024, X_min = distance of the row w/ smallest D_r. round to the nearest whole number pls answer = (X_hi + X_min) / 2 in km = 460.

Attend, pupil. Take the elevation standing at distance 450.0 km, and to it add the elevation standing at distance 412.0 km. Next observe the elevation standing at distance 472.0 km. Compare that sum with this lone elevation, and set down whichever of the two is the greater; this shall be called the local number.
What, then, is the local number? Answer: 4.41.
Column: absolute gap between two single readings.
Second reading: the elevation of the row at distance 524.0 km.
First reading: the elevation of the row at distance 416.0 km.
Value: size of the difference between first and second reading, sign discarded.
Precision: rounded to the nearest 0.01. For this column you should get 0.23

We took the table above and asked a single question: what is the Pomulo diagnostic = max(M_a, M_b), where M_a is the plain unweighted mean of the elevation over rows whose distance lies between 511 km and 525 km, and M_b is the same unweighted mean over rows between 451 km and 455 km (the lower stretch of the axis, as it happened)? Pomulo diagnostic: 2.12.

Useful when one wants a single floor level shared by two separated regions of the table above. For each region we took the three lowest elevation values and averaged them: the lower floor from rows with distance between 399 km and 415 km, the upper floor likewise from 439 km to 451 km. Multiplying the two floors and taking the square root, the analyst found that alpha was 2.20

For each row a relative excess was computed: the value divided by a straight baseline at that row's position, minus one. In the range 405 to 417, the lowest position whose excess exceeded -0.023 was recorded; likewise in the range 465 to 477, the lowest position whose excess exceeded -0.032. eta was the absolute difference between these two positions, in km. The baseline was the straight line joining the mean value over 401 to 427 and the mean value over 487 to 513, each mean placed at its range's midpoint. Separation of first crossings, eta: 66 km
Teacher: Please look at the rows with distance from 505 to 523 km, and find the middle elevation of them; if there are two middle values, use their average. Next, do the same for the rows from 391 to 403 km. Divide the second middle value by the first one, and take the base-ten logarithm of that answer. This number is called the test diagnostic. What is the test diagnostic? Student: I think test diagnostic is 0.06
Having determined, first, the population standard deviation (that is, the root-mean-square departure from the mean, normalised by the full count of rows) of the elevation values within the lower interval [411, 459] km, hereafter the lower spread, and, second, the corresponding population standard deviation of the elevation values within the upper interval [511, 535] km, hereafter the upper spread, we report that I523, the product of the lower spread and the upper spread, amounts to 0.008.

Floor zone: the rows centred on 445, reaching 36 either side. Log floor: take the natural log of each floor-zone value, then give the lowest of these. 0.670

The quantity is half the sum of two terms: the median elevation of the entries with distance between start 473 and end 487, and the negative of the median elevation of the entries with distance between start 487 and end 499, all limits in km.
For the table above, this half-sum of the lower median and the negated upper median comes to 0.00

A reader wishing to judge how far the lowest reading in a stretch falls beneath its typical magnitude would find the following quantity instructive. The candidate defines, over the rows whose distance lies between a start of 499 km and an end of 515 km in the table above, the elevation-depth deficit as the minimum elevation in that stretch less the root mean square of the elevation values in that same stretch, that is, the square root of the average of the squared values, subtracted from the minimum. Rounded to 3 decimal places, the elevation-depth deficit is -0.117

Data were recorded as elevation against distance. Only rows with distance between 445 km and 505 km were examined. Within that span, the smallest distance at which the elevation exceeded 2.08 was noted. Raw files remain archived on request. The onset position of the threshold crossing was 446.0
